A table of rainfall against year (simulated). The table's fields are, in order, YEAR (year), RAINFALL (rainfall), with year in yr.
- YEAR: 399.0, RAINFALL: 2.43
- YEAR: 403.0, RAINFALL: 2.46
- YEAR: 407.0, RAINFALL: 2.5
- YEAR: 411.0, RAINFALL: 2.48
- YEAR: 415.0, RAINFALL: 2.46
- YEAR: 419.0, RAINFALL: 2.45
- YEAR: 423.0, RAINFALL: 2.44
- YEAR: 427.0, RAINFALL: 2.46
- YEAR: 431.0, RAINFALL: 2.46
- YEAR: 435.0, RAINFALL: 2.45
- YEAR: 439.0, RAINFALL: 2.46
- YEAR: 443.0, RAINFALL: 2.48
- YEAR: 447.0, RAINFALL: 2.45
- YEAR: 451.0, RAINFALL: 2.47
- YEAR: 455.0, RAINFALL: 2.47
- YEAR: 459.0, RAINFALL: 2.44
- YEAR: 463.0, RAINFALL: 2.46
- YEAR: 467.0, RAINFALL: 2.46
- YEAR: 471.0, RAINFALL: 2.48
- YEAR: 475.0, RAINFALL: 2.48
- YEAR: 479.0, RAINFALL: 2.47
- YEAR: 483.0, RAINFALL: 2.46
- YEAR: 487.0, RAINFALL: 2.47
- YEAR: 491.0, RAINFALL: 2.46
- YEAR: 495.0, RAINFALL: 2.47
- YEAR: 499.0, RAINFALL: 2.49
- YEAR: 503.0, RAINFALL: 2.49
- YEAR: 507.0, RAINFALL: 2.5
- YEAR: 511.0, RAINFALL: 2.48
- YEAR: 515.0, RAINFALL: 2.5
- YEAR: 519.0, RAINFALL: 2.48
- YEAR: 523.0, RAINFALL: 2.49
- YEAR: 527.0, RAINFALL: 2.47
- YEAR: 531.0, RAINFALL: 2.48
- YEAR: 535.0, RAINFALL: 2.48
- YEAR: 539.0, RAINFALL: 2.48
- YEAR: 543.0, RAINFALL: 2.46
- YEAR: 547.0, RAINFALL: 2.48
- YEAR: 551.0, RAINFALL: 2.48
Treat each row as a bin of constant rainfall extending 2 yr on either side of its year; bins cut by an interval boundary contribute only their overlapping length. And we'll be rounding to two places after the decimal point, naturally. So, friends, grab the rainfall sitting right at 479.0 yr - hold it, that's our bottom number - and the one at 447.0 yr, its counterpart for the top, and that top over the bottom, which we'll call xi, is 0.99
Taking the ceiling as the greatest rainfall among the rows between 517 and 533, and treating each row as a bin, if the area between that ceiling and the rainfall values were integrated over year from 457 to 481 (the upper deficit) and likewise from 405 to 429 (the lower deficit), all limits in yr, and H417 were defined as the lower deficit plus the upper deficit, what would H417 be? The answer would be 1.20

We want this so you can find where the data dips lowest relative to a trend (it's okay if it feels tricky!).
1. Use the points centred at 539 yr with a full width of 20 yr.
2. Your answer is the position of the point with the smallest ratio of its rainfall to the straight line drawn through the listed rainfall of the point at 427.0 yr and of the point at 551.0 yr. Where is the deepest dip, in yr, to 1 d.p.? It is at 543.0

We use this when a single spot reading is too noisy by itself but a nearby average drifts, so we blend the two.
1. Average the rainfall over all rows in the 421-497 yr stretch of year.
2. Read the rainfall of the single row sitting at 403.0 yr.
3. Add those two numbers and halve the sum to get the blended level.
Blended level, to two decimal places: 2.46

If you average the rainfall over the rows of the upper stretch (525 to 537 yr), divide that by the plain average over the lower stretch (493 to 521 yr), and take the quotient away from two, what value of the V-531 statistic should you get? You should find 1.00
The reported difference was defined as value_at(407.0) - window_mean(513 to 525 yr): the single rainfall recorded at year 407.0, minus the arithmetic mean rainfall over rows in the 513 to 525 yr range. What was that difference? 0.010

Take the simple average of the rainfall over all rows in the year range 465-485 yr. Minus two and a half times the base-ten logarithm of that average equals -0.982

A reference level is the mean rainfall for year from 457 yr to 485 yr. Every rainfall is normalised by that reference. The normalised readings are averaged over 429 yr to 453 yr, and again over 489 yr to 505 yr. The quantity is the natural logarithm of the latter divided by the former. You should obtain 0.0064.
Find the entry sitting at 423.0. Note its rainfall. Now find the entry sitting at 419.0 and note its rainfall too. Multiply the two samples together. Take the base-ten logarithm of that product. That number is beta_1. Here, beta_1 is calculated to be 0.777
